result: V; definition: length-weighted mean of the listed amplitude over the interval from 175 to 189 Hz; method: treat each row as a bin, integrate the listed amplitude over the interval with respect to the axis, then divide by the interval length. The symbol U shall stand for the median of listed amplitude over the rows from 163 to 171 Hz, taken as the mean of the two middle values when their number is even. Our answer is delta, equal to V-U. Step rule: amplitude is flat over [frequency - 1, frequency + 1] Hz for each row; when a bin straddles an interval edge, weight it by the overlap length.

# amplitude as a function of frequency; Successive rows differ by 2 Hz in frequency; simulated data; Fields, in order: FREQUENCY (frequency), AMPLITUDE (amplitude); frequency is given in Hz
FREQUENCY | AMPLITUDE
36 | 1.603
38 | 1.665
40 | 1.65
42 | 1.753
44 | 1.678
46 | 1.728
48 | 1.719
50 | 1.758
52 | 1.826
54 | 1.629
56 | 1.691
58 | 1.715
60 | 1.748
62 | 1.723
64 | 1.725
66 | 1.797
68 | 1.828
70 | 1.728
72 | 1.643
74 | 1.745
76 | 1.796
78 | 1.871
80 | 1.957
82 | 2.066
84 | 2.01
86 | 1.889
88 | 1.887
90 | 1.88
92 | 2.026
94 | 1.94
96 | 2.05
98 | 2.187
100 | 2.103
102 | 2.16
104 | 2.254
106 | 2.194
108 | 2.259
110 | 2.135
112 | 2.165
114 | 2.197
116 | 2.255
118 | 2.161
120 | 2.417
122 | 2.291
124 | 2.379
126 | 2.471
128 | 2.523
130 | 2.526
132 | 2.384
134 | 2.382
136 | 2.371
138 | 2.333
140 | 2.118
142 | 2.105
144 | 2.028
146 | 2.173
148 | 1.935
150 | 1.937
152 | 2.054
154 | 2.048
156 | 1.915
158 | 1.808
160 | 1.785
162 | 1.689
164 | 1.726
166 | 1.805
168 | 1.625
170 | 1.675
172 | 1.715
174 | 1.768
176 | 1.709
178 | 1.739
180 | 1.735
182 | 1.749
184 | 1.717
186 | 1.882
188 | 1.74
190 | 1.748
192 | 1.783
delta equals 0.1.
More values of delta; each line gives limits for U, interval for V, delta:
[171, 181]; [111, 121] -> 0.5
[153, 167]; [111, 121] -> 0.4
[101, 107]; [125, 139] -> 0.2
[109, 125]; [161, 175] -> -0.5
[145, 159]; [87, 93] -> 0.0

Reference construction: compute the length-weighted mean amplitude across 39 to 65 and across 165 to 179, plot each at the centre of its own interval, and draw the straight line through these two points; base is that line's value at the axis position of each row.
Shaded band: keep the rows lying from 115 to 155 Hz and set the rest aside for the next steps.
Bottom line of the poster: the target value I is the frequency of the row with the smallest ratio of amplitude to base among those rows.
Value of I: 148 Hz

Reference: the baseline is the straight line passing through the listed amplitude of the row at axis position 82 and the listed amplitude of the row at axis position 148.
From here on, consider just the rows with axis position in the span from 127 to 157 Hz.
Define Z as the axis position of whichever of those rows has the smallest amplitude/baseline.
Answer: 156 Hz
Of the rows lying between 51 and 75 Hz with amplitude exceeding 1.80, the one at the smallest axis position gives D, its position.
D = 52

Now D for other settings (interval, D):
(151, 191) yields 152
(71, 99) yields 78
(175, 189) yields 186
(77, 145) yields 78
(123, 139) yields 124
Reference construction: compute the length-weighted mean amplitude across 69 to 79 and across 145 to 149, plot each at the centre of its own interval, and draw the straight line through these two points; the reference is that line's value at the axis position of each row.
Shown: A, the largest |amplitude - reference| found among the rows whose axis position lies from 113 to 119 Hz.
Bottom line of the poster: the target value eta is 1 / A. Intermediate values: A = 0.33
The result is 3.1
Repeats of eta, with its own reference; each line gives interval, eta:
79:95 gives 3.6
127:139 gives 1.8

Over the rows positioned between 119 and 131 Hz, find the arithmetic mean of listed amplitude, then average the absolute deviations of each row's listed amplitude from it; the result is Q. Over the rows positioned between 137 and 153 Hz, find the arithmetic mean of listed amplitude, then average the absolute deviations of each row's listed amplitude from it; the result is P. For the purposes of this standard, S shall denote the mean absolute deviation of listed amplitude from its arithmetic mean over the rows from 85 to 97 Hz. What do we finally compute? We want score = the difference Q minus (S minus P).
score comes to 0.11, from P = 0.097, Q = 0.072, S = 0.06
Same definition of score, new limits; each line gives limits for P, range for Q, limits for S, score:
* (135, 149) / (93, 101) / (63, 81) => 0.13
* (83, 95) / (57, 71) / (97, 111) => 0.04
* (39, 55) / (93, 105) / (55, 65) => 0.12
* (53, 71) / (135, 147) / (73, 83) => 0.05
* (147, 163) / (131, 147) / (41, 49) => 0.21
